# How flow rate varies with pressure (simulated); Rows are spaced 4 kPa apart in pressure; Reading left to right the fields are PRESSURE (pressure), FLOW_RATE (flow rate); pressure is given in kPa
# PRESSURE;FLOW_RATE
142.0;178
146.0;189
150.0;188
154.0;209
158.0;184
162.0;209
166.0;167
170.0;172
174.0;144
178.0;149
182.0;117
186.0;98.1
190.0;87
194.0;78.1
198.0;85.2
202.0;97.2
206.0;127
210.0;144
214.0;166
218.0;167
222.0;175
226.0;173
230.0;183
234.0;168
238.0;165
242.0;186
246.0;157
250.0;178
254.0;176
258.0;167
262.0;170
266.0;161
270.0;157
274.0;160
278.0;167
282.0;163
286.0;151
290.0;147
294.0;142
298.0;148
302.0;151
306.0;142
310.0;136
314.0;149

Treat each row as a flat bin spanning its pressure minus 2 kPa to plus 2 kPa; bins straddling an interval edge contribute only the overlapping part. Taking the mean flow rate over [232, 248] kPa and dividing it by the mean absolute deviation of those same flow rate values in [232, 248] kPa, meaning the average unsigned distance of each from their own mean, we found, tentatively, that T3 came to 20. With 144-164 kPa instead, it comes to 19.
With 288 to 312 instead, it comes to 33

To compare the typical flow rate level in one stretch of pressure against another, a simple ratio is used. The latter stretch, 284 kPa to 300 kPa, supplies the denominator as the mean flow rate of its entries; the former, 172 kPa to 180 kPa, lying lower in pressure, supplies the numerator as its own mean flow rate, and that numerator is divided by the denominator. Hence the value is 1.0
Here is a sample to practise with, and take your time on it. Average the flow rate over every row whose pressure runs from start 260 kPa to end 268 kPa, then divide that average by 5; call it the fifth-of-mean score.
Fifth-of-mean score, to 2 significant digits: 33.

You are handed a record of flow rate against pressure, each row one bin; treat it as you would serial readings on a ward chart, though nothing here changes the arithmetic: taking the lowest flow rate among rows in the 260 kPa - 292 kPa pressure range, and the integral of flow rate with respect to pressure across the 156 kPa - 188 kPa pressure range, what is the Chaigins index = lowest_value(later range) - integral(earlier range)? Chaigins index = -4813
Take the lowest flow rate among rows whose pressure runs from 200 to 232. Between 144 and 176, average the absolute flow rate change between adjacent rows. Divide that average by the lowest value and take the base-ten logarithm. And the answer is -0.67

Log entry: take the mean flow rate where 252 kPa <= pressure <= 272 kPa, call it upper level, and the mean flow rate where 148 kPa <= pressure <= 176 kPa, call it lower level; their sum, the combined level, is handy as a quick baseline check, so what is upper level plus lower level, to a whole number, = 348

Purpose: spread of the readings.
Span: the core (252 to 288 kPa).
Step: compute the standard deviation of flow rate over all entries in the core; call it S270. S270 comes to 7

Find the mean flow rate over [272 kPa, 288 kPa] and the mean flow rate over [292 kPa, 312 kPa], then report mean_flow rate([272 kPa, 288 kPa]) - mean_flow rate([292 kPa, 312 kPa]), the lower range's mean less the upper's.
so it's 16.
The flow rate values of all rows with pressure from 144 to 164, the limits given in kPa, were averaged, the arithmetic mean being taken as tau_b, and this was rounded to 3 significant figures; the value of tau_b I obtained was 196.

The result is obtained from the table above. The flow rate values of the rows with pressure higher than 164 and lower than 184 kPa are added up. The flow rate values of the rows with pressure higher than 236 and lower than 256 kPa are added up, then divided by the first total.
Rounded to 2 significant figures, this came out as 1.2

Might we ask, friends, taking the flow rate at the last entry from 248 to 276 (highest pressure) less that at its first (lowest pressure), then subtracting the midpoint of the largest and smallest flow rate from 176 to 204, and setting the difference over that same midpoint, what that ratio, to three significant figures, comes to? -1.16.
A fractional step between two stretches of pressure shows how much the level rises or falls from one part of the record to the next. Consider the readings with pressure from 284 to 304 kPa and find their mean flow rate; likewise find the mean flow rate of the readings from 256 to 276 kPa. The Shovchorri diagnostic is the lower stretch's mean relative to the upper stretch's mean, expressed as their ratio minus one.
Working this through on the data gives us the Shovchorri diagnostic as 0.1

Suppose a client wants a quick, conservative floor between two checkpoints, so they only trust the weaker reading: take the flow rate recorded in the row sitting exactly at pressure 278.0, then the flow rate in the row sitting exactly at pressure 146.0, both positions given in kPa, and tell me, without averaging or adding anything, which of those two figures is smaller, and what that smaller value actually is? 167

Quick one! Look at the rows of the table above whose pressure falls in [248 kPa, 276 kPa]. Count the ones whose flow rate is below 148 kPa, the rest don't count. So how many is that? 0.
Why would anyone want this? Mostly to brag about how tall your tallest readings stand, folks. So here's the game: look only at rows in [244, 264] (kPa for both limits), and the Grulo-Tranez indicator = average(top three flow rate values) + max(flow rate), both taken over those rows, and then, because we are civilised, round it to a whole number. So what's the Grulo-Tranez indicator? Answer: 353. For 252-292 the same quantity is 347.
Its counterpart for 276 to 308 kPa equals 327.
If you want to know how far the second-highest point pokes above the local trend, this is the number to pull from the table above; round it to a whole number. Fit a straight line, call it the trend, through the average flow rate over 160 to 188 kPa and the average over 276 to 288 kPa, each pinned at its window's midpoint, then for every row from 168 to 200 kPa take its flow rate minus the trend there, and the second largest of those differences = -2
